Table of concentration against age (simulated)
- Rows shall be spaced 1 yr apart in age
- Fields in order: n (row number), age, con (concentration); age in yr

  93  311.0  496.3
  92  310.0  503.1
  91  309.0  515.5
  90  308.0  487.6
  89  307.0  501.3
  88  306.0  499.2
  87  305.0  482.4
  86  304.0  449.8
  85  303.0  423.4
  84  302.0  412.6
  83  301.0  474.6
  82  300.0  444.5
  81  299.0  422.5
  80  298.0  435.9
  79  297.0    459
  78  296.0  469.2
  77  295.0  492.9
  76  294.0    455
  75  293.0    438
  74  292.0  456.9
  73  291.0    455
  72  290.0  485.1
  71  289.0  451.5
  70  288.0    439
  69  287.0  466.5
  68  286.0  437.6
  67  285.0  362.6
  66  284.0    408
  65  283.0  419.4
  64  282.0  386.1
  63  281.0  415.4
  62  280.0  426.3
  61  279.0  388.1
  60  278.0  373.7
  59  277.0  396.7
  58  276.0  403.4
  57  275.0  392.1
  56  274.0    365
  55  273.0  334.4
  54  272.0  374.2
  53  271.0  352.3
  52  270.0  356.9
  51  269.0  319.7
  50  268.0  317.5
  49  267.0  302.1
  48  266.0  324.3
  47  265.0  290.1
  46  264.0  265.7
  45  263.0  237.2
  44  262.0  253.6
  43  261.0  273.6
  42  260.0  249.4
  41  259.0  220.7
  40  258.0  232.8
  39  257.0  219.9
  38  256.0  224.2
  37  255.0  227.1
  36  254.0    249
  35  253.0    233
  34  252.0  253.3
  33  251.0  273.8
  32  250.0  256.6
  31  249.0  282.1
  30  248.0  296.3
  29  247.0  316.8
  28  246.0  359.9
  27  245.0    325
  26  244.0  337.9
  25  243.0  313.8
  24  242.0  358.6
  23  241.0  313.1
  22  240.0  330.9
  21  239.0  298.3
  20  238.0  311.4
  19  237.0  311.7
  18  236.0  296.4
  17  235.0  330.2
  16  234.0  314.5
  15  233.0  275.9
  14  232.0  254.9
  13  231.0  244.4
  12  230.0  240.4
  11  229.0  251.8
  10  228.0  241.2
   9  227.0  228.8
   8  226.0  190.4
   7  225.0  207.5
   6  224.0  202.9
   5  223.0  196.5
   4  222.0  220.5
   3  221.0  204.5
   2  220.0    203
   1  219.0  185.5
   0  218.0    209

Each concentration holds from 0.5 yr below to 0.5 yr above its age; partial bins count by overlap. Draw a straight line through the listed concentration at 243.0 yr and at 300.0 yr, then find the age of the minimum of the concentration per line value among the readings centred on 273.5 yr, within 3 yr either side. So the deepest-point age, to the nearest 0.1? 273.0 yr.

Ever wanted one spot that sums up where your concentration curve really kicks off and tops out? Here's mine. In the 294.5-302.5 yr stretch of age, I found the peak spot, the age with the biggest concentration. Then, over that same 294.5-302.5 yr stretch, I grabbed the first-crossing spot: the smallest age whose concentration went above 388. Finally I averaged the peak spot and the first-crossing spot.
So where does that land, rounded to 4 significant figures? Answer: 295.0 yr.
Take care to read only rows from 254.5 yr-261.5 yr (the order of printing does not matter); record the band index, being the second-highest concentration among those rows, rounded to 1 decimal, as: 249.4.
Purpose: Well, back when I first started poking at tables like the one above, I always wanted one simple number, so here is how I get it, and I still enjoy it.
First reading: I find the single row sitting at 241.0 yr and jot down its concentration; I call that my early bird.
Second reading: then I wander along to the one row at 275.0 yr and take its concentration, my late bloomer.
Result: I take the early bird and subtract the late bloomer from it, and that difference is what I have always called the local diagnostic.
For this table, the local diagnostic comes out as -79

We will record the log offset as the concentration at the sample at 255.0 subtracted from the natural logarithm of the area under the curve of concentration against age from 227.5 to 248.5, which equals -218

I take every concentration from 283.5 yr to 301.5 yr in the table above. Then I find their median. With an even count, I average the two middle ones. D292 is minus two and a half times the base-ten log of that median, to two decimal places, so -6.64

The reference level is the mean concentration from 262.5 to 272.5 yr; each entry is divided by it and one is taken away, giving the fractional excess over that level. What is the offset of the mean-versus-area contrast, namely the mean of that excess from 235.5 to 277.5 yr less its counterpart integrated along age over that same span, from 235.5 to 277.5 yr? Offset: 1.7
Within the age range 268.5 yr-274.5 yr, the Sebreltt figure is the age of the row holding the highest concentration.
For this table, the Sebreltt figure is 272.0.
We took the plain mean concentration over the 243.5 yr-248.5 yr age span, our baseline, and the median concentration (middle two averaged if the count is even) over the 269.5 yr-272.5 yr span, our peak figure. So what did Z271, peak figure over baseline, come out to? 1.09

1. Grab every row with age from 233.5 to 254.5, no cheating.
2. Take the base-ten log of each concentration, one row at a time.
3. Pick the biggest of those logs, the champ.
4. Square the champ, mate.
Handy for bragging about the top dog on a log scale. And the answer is 6.5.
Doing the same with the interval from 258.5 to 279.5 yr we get 6.8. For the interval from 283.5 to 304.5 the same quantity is 7.3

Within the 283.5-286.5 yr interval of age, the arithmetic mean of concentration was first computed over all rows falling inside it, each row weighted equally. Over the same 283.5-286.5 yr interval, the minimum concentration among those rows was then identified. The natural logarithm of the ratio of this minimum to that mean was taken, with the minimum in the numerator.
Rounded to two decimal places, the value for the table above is -0.10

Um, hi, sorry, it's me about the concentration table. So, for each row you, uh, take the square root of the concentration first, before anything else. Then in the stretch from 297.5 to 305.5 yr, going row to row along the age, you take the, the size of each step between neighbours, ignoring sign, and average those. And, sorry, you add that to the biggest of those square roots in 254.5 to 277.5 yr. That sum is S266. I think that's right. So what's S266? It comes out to 20.8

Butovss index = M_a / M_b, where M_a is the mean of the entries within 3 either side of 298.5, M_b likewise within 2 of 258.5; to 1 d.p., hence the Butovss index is 2.0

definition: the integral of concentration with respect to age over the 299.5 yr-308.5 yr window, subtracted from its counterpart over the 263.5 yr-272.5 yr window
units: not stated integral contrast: -1273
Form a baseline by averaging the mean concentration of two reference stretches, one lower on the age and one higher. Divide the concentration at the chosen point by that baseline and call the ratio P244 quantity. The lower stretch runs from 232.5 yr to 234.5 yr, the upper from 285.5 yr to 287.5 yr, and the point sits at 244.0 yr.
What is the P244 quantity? 0.90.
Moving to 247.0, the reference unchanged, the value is 0.85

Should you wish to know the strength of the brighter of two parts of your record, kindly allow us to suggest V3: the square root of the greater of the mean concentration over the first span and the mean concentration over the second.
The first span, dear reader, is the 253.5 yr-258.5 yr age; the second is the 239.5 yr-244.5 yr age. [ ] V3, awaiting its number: 18.2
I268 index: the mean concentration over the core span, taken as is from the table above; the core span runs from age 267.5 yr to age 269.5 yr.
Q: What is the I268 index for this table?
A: 319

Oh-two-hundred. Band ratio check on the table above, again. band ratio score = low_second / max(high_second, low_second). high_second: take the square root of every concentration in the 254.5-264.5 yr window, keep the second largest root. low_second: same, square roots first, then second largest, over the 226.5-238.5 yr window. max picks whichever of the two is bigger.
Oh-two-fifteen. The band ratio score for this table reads 1.000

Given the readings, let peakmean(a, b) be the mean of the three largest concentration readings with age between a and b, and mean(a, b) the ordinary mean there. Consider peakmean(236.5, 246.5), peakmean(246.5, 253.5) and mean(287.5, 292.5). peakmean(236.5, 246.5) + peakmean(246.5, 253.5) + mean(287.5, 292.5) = 1108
